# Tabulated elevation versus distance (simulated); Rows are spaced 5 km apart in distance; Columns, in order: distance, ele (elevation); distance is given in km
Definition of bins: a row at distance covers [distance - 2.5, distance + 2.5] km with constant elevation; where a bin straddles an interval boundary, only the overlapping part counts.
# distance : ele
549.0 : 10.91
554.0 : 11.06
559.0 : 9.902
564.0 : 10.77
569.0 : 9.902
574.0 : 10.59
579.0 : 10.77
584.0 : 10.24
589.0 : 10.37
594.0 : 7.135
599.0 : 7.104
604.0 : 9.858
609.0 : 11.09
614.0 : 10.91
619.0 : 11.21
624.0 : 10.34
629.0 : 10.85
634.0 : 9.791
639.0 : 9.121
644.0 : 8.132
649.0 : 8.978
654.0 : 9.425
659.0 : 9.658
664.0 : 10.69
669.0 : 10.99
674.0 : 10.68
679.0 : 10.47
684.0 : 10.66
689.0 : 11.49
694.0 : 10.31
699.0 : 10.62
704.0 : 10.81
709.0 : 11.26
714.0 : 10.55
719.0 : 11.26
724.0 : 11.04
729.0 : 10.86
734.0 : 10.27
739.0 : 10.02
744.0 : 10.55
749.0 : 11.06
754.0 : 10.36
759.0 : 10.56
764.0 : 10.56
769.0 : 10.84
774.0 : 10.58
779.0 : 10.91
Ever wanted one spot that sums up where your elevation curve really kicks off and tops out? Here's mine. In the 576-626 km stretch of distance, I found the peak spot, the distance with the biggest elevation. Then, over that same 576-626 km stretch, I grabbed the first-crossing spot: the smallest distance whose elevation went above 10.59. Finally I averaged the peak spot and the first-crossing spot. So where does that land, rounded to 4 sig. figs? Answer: 599.0 km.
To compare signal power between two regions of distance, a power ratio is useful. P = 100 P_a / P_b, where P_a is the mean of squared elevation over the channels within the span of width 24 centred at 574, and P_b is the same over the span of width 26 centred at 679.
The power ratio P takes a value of 93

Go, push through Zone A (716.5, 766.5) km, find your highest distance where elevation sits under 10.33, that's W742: 739.0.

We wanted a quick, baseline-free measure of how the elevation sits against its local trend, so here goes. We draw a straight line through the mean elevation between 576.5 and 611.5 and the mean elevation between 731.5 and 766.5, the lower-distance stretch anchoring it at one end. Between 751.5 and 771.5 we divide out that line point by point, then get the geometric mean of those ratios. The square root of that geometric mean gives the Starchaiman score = 1.00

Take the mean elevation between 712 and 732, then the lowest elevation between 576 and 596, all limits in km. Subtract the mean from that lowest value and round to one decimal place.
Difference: -3.8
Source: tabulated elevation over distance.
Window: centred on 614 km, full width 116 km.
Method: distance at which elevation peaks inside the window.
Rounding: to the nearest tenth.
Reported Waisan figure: 619.0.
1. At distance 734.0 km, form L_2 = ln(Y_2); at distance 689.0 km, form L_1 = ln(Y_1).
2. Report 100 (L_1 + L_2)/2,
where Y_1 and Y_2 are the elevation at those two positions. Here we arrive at 239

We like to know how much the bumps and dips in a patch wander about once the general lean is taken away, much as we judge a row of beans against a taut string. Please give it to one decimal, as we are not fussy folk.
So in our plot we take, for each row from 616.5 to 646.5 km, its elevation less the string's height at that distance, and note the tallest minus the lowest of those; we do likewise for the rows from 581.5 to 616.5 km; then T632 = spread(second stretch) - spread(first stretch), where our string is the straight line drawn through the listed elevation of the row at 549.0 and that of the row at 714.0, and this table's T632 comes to 1.0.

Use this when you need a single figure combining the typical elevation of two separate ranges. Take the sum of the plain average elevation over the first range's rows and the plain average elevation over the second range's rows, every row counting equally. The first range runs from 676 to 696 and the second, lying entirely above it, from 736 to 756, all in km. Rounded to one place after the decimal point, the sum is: 21.2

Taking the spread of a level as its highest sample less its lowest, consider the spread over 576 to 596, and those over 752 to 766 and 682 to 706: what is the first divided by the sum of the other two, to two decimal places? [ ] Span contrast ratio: 2.63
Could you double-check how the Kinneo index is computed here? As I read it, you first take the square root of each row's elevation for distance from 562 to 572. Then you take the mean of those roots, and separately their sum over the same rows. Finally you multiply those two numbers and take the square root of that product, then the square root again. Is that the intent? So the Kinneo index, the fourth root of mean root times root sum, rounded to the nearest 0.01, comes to 2.13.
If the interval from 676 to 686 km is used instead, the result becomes 2.14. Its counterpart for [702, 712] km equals 2.17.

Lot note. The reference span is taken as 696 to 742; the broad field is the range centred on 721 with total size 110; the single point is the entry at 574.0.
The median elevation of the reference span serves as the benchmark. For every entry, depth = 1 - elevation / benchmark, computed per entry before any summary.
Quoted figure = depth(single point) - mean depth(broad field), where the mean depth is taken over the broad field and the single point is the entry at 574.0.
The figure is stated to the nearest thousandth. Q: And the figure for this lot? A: 0.012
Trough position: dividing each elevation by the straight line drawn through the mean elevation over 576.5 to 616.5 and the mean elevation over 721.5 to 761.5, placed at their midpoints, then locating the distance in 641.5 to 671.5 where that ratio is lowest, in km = 644.0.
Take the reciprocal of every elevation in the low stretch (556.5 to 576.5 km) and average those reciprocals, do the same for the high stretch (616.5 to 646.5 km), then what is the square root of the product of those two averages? 0.100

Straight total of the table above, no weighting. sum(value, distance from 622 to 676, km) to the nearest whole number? 109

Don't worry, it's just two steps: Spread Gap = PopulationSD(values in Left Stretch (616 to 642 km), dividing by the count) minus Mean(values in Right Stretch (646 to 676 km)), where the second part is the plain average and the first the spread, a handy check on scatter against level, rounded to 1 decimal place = -9.3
